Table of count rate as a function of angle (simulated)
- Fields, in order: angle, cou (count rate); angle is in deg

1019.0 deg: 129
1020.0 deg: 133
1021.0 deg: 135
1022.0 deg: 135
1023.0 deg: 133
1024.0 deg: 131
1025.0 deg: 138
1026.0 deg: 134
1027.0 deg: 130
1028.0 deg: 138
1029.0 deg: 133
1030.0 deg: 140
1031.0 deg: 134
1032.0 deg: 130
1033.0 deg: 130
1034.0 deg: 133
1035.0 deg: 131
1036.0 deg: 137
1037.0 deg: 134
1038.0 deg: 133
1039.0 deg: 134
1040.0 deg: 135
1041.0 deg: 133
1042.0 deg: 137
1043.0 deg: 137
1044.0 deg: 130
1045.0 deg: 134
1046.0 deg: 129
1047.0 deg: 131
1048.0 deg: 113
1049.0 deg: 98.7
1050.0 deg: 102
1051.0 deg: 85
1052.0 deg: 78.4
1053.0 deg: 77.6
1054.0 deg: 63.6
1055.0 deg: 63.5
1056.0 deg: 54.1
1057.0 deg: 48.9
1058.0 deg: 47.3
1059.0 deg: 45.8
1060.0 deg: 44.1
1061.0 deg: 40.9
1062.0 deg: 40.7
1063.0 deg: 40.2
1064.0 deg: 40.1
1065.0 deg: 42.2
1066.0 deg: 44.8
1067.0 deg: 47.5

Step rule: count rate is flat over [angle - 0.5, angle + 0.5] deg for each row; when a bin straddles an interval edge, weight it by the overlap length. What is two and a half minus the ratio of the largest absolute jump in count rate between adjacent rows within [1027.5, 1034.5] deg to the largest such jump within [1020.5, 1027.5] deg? 1.5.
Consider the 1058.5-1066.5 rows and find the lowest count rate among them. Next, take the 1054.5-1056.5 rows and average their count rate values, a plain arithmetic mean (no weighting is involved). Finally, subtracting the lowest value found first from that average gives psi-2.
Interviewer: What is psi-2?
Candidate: 19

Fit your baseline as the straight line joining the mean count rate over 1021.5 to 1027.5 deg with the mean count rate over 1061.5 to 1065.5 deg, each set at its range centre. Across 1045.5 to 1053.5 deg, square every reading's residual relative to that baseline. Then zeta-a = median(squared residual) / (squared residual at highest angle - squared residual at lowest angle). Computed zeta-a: -0.3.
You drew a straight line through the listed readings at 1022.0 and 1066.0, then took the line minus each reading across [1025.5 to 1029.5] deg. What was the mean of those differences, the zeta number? -10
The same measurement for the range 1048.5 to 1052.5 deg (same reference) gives -14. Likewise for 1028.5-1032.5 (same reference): -17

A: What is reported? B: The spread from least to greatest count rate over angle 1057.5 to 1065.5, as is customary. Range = 7.2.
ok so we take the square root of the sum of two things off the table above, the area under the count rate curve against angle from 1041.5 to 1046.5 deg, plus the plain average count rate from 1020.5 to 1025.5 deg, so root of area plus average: 28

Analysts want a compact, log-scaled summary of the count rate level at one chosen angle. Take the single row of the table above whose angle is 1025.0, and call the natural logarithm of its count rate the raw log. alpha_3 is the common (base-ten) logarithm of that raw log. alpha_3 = 0.693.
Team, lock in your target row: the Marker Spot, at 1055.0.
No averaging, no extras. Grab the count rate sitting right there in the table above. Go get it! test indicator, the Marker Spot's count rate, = 63.5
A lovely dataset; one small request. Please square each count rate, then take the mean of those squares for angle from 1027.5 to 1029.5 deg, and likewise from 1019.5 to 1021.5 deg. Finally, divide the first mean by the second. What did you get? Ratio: 1.02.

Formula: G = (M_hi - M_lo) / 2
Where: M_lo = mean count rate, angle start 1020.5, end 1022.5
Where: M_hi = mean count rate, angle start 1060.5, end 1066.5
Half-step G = -47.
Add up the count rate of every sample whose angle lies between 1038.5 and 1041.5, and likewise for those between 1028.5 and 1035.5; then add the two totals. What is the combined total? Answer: 1333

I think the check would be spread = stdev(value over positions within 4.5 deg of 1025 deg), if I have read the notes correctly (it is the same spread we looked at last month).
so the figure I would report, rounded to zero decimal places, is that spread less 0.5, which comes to 2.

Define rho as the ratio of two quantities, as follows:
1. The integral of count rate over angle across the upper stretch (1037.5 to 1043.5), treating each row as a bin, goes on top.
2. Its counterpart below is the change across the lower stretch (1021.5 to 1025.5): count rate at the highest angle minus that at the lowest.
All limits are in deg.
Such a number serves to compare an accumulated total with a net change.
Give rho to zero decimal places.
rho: 270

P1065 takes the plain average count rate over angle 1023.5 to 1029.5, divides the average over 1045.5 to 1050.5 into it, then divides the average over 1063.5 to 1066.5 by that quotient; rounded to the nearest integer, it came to 36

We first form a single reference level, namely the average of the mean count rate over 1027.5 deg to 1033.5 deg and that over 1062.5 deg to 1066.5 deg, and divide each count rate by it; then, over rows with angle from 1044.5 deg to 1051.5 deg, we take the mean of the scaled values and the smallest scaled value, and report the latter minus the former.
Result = -0.32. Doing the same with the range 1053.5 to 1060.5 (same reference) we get -0.10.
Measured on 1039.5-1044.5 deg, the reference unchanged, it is -0.05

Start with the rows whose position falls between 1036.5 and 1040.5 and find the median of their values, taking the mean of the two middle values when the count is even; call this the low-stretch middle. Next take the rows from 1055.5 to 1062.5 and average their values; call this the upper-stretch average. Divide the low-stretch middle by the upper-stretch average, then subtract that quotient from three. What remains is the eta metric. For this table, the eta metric 0.09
